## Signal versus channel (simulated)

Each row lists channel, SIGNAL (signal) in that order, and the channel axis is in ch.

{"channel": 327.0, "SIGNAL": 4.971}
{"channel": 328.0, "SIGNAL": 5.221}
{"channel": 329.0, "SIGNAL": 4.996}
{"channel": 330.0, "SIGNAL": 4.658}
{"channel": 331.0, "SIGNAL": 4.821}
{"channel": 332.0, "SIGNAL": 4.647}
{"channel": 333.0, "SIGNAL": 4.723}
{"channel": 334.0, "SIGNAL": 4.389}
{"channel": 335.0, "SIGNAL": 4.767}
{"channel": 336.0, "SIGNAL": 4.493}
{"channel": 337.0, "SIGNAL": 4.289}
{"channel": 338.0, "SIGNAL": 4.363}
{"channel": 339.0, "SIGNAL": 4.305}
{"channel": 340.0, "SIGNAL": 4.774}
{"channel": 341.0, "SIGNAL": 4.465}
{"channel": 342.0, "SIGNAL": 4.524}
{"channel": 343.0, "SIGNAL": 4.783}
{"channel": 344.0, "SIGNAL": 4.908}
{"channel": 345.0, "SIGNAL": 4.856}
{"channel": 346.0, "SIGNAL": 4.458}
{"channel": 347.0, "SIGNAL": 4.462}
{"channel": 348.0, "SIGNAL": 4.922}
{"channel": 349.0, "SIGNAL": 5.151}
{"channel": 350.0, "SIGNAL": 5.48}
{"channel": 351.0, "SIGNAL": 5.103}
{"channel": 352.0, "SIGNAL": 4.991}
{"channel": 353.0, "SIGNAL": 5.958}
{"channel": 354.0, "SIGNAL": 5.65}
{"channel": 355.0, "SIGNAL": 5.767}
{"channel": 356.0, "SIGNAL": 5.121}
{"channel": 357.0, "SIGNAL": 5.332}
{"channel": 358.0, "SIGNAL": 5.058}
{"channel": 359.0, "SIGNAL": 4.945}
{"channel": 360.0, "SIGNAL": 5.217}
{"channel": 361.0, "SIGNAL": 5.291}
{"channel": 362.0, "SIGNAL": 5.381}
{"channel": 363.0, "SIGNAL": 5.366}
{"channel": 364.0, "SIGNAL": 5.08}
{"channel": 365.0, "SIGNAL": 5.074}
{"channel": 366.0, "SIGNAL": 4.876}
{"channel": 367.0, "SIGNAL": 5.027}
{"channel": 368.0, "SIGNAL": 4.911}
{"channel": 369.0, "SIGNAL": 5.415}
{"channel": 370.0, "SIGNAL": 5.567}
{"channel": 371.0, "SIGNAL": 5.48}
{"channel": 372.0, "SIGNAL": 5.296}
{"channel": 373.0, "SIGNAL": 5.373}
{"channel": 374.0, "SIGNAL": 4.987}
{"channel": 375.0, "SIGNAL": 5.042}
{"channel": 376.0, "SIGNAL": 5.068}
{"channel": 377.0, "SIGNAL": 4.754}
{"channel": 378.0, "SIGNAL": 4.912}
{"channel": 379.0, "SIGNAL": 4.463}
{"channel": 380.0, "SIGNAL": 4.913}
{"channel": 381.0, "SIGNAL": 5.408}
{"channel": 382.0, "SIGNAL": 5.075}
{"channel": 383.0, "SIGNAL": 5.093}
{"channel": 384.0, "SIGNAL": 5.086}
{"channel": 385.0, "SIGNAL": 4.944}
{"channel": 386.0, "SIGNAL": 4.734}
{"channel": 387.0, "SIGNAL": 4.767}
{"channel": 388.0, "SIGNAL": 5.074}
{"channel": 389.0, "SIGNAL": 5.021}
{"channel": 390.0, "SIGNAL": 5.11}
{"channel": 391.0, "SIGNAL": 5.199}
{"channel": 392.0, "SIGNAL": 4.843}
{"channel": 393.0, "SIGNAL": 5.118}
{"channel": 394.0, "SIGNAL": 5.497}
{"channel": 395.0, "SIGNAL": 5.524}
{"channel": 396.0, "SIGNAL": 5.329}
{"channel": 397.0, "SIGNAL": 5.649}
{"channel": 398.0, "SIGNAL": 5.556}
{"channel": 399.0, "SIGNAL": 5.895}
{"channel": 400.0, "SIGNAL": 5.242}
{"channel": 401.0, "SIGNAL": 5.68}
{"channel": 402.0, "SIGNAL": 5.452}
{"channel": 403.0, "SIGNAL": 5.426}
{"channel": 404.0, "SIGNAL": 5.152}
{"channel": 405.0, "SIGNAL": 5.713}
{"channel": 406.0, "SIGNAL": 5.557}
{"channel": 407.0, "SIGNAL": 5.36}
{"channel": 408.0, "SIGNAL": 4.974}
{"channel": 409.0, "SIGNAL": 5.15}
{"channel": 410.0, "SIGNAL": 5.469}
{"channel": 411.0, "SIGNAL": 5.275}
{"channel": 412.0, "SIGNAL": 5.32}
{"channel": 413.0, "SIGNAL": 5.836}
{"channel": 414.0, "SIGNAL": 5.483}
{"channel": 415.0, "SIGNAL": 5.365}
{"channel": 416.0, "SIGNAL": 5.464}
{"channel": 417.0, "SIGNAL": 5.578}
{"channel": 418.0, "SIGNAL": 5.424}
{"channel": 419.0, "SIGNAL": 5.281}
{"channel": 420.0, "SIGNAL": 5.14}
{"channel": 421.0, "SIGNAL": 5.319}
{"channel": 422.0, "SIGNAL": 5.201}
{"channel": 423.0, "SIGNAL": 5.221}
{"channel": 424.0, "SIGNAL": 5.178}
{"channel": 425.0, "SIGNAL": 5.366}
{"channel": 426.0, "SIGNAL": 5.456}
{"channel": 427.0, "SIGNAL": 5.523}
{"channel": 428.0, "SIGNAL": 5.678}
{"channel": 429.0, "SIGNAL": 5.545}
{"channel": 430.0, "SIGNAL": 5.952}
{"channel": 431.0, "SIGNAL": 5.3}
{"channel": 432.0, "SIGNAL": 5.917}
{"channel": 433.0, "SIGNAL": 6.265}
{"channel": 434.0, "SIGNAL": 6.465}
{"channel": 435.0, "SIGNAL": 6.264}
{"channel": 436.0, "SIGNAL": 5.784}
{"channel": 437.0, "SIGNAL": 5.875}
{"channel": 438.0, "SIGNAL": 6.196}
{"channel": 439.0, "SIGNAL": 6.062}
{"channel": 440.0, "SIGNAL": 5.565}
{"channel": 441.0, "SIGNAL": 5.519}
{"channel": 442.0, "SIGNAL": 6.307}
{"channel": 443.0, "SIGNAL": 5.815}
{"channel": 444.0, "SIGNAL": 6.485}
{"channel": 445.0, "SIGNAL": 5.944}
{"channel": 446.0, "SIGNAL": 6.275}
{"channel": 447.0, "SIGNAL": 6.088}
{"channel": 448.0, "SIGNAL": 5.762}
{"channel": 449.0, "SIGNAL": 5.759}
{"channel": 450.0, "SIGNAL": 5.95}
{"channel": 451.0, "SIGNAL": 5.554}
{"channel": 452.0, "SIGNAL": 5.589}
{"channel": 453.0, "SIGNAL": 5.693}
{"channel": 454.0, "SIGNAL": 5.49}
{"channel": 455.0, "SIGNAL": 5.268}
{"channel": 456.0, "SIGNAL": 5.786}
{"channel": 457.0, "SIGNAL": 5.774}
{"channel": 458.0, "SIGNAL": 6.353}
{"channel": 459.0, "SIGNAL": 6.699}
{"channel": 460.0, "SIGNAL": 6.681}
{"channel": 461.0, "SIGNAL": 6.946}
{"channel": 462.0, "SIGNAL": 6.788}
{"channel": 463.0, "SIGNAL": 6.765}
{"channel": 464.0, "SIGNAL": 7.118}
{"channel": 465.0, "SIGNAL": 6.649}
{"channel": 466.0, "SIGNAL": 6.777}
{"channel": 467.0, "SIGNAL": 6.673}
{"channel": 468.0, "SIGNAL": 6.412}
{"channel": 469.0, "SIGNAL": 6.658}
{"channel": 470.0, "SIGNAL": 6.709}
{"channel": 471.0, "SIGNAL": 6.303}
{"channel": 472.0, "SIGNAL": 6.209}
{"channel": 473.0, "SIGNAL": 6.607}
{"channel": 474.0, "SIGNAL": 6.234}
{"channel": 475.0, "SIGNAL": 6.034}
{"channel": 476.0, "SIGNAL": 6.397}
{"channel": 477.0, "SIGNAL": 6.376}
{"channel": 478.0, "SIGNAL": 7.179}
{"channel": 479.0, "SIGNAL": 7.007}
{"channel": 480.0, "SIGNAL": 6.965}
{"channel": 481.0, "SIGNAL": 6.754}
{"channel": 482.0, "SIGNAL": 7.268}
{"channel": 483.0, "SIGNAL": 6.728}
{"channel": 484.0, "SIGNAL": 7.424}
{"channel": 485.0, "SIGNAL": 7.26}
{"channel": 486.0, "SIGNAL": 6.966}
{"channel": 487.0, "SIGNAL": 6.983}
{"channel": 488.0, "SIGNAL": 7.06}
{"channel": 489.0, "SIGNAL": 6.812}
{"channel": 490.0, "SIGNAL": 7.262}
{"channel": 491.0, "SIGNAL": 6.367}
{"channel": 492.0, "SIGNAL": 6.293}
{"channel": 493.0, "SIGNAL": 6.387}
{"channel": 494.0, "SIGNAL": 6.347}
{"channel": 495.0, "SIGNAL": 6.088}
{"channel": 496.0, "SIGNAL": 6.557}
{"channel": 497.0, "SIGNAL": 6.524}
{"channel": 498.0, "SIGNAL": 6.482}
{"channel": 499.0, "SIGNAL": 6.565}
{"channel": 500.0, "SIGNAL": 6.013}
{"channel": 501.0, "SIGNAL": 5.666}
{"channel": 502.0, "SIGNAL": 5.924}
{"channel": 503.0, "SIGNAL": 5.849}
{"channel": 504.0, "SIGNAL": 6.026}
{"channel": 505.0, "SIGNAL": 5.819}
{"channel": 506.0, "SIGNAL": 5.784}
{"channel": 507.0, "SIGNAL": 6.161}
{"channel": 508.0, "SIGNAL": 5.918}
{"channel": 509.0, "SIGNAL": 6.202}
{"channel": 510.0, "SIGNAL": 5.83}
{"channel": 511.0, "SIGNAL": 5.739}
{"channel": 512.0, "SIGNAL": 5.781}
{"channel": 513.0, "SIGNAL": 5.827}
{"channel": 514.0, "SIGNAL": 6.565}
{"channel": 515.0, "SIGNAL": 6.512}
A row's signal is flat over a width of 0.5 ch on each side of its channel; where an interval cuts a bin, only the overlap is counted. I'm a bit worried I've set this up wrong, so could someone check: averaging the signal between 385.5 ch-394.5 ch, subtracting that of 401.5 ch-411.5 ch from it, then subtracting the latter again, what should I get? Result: -5.7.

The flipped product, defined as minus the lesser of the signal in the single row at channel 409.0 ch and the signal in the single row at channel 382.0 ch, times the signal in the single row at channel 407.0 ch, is -27.2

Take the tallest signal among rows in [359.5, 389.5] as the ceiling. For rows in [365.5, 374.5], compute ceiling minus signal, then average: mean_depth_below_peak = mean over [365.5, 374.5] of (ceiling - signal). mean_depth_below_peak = 0.35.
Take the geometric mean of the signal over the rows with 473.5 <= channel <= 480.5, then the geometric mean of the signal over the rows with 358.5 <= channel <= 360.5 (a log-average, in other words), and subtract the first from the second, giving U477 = -1.5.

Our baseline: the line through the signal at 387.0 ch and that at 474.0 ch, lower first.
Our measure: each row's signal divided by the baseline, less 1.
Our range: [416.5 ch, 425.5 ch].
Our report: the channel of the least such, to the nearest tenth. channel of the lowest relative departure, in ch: 424.0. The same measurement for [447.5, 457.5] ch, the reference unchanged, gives 455.0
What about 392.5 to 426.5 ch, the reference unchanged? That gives 424.0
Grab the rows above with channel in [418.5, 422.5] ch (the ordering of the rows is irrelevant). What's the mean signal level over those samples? 5.2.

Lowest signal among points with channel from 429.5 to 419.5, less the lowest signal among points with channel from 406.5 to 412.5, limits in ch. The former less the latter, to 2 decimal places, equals 0.17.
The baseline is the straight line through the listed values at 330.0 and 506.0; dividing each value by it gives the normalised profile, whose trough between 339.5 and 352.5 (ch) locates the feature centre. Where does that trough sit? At 347.0 ch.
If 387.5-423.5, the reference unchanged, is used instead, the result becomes 392.0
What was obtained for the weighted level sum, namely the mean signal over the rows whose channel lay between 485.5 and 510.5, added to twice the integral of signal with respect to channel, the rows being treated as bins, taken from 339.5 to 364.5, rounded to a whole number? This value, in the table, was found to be 260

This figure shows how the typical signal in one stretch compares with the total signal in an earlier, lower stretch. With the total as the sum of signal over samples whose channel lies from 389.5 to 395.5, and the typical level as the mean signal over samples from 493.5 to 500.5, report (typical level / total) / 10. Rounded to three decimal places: 0.020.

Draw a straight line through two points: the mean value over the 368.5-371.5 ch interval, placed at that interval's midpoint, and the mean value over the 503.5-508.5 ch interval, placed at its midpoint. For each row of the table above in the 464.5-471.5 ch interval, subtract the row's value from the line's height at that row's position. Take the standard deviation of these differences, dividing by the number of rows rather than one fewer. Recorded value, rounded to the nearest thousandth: 0.163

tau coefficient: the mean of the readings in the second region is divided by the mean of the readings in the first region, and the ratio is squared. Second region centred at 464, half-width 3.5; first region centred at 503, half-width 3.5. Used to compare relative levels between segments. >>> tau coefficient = 1.3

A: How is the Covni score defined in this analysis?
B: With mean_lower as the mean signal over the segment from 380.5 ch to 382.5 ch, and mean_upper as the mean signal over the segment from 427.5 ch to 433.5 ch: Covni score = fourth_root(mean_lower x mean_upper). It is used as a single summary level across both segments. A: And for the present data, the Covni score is 2.35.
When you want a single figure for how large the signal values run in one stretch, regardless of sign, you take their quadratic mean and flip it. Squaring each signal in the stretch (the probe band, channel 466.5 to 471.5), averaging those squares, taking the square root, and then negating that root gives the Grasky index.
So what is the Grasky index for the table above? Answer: -6.6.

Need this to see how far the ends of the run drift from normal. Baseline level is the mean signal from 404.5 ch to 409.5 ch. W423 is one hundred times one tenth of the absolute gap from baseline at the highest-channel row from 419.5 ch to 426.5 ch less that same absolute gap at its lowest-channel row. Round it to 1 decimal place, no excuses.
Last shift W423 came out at -1.1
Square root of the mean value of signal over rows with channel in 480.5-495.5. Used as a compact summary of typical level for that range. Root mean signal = 2.61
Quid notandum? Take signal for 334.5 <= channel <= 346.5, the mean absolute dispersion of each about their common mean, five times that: 1.0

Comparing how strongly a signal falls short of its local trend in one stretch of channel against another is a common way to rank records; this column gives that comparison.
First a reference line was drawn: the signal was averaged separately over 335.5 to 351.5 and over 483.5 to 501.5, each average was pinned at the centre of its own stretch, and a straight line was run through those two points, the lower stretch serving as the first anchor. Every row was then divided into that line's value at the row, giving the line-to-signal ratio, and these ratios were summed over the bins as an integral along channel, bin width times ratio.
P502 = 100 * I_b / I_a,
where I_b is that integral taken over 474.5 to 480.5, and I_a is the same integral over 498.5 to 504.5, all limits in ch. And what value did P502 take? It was 86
